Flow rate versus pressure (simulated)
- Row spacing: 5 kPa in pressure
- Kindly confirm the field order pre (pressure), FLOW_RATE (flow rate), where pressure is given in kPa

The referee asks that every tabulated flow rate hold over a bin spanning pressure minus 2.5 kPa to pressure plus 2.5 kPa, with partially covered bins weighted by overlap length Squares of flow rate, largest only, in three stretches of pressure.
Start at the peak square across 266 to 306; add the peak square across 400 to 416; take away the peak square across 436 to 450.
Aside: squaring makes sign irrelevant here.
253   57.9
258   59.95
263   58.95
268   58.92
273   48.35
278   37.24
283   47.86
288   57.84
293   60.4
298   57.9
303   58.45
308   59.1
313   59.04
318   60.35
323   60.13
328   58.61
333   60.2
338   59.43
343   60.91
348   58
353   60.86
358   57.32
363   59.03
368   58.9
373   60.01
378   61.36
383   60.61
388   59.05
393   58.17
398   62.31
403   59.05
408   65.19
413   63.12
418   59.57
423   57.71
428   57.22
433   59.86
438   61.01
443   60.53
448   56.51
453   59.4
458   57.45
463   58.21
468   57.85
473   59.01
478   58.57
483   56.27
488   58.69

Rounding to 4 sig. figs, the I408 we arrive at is 4176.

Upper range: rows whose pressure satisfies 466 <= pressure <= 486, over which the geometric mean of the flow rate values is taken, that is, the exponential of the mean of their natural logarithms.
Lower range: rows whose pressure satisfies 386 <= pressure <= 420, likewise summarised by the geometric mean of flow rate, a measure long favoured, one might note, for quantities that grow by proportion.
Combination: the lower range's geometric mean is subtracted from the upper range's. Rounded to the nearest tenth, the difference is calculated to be -3.0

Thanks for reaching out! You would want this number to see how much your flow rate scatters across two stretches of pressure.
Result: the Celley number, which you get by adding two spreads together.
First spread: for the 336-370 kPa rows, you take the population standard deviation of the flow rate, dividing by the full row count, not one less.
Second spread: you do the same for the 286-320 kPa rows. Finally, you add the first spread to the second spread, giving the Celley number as 2.2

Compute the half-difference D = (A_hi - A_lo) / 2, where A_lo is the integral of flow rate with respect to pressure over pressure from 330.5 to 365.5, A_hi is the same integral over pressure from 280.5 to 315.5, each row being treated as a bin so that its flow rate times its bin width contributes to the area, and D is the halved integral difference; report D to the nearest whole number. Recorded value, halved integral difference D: -38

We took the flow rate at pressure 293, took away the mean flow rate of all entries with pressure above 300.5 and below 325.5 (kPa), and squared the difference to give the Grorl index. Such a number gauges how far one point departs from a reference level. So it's 1.0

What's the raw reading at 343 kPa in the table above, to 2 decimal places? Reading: 60.91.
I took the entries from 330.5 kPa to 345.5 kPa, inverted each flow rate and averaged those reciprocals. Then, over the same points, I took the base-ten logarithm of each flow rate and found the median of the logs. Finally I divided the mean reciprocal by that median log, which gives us 0.0093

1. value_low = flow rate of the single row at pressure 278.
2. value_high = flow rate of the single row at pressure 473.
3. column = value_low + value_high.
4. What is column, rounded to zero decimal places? 96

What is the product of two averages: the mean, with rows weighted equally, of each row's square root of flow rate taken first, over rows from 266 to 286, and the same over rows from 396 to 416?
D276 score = 55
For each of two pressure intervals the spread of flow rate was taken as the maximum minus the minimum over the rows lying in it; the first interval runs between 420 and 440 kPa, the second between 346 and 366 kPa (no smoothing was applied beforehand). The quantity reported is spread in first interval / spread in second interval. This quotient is 1.1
